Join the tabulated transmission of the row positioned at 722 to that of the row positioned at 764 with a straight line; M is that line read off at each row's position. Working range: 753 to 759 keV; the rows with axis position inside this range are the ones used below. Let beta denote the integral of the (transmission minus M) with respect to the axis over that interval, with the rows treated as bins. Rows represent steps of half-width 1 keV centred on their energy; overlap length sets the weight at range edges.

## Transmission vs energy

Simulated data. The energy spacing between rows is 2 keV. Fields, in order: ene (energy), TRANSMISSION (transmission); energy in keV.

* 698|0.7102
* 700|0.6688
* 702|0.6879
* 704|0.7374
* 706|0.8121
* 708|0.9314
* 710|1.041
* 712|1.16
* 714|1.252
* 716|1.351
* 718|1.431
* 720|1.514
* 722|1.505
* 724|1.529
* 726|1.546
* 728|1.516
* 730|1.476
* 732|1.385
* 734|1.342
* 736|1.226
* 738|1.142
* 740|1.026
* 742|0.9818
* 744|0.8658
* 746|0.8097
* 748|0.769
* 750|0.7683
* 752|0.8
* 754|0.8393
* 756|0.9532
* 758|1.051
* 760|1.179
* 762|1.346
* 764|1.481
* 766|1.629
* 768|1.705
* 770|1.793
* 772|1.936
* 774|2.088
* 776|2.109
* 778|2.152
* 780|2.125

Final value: -3.2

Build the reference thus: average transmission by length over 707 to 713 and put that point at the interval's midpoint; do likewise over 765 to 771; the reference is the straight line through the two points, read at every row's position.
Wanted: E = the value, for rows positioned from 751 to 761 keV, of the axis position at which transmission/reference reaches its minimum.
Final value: 752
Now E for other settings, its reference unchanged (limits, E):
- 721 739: 738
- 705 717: 706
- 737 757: 750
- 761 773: 762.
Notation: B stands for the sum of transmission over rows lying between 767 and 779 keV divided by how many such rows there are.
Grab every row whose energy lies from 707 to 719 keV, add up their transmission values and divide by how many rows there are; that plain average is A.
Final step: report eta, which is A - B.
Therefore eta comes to -0.8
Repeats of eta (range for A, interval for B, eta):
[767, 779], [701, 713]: 1.1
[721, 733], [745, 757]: 0.7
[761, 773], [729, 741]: 0.4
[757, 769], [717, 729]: -0.1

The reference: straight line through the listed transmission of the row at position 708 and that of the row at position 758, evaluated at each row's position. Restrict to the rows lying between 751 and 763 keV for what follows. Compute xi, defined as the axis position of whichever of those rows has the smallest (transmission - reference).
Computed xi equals 752 keV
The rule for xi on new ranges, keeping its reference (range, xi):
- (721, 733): 732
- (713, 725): 714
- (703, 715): 704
